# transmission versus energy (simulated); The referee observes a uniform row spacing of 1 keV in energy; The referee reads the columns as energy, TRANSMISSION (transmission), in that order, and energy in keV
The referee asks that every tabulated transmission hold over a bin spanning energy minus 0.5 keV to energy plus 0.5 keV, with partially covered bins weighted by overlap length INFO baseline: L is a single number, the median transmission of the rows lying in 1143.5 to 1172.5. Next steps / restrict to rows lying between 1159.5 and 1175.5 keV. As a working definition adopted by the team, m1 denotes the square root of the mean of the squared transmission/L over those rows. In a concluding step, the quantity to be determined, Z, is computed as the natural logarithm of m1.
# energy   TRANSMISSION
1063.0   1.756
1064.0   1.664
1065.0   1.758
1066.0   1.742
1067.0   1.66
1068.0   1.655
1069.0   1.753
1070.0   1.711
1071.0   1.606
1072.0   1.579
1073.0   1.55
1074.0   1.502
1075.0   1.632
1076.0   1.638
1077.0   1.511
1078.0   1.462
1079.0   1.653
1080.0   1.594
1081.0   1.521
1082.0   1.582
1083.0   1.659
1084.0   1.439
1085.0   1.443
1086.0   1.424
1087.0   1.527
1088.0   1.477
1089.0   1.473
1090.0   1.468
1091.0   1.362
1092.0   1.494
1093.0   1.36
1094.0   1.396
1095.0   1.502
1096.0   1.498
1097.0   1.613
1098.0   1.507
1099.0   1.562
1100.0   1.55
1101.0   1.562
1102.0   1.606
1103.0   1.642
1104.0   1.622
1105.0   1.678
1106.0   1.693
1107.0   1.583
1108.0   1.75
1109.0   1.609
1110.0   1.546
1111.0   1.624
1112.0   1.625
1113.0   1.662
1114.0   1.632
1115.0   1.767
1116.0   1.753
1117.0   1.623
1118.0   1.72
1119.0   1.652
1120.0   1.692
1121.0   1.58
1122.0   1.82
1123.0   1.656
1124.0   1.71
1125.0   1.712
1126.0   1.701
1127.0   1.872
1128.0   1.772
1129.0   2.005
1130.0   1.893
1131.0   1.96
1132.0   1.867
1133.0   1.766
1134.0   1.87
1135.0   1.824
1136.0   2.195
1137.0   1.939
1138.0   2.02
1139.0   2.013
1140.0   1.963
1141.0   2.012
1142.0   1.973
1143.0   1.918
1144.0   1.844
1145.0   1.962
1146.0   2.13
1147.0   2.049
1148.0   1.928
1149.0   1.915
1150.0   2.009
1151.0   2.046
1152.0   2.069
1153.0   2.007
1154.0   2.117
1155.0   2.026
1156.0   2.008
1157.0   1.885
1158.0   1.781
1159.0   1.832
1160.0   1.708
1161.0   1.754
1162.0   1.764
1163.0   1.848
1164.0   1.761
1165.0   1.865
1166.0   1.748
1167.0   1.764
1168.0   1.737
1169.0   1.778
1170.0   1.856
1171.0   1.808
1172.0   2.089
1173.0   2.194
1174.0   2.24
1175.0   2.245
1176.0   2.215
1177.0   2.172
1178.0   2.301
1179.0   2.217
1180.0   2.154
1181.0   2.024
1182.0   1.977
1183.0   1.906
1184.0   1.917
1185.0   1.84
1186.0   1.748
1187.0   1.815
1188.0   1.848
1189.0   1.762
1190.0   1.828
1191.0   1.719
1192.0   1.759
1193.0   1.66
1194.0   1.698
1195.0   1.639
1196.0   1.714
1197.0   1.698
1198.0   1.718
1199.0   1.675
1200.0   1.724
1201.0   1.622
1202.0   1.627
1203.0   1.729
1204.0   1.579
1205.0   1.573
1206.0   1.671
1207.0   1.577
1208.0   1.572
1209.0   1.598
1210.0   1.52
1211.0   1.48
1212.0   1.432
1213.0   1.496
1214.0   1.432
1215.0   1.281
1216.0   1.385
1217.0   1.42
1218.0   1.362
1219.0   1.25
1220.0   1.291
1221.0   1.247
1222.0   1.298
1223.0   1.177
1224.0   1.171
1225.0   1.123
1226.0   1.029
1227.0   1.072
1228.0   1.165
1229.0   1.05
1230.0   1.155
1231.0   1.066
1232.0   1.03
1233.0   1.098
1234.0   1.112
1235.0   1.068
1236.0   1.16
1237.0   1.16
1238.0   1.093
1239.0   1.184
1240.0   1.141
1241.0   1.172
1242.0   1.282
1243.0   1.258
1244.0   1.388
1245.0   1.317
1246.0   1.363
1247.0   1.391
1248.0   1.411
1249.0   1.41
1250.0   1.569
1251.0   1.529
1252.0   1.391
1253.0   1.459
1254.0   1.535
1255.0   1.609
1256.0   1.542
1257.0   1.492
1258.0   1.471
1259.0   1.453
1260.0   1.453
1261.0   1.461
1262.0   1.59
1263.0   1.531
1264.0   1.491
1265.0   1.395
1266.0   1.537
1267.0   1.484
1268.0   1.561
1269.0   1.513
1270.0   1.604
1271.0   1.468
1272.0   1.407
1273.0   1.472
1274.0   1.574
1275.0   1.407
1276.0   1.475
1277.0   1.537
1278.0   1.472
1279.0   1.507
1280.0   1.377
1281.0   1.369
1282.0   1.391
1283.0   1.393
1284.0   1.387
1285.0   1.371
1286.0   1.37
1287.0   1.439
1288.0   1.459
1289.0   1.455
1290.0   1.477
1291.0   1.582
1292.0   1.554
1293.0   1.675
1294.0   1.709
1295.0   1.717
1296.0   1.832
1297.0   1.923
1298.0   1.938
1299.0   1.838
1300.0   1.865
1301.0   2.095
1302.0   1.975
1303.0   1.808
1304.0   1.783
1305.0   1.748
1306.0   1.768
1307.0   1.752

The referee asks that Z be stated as 0.02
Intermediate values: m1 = 1.02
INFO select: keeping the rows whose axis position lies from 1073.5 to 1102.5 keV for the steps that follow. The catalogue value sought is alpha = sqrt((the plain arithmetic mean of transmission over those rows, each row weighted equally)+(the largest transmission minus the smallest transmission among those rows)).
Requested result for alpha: 1.35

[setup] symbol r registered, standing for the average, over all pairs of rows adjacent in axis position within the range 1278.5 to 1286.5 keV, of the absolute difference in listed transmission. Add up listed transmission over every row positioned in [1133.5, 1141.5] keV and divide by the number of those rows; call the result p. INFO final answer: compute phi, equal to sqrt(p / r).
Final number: 8.7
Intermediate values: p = 2.0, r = 0.026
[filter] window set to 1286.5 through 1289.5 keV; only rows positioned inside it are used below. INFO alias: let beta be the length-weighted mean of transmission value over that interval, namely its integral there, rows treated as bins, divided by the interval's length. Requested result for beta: 1.45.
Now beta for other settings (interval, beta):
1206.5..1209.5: 1.58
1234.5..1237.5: 1.13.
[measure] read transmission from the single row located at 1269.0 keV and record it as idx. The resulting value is 1.513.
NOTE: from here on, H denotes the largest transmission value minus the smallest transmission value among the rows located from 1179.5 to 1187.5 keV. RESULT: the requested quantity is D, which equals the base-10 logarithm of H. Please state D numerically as -0.39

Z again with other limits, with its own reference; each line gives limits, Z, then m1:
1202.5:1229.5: -0.30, 0.74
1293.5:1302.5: 0.01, 1.01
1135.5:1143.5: 0.07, 1.08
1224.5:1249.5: -0.45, 0.64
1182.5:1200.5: -0.06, 0.94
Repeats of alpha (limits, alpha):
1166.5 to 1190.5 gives 1.59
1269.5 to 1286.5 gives 1.30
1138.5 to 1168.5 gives 1.53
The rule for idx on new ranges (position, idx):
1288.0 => 1.459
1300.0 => 1.865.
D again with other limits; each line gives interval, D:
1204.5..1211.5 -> -0.72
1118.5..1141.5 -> -0.21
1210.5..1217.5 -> -0.67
